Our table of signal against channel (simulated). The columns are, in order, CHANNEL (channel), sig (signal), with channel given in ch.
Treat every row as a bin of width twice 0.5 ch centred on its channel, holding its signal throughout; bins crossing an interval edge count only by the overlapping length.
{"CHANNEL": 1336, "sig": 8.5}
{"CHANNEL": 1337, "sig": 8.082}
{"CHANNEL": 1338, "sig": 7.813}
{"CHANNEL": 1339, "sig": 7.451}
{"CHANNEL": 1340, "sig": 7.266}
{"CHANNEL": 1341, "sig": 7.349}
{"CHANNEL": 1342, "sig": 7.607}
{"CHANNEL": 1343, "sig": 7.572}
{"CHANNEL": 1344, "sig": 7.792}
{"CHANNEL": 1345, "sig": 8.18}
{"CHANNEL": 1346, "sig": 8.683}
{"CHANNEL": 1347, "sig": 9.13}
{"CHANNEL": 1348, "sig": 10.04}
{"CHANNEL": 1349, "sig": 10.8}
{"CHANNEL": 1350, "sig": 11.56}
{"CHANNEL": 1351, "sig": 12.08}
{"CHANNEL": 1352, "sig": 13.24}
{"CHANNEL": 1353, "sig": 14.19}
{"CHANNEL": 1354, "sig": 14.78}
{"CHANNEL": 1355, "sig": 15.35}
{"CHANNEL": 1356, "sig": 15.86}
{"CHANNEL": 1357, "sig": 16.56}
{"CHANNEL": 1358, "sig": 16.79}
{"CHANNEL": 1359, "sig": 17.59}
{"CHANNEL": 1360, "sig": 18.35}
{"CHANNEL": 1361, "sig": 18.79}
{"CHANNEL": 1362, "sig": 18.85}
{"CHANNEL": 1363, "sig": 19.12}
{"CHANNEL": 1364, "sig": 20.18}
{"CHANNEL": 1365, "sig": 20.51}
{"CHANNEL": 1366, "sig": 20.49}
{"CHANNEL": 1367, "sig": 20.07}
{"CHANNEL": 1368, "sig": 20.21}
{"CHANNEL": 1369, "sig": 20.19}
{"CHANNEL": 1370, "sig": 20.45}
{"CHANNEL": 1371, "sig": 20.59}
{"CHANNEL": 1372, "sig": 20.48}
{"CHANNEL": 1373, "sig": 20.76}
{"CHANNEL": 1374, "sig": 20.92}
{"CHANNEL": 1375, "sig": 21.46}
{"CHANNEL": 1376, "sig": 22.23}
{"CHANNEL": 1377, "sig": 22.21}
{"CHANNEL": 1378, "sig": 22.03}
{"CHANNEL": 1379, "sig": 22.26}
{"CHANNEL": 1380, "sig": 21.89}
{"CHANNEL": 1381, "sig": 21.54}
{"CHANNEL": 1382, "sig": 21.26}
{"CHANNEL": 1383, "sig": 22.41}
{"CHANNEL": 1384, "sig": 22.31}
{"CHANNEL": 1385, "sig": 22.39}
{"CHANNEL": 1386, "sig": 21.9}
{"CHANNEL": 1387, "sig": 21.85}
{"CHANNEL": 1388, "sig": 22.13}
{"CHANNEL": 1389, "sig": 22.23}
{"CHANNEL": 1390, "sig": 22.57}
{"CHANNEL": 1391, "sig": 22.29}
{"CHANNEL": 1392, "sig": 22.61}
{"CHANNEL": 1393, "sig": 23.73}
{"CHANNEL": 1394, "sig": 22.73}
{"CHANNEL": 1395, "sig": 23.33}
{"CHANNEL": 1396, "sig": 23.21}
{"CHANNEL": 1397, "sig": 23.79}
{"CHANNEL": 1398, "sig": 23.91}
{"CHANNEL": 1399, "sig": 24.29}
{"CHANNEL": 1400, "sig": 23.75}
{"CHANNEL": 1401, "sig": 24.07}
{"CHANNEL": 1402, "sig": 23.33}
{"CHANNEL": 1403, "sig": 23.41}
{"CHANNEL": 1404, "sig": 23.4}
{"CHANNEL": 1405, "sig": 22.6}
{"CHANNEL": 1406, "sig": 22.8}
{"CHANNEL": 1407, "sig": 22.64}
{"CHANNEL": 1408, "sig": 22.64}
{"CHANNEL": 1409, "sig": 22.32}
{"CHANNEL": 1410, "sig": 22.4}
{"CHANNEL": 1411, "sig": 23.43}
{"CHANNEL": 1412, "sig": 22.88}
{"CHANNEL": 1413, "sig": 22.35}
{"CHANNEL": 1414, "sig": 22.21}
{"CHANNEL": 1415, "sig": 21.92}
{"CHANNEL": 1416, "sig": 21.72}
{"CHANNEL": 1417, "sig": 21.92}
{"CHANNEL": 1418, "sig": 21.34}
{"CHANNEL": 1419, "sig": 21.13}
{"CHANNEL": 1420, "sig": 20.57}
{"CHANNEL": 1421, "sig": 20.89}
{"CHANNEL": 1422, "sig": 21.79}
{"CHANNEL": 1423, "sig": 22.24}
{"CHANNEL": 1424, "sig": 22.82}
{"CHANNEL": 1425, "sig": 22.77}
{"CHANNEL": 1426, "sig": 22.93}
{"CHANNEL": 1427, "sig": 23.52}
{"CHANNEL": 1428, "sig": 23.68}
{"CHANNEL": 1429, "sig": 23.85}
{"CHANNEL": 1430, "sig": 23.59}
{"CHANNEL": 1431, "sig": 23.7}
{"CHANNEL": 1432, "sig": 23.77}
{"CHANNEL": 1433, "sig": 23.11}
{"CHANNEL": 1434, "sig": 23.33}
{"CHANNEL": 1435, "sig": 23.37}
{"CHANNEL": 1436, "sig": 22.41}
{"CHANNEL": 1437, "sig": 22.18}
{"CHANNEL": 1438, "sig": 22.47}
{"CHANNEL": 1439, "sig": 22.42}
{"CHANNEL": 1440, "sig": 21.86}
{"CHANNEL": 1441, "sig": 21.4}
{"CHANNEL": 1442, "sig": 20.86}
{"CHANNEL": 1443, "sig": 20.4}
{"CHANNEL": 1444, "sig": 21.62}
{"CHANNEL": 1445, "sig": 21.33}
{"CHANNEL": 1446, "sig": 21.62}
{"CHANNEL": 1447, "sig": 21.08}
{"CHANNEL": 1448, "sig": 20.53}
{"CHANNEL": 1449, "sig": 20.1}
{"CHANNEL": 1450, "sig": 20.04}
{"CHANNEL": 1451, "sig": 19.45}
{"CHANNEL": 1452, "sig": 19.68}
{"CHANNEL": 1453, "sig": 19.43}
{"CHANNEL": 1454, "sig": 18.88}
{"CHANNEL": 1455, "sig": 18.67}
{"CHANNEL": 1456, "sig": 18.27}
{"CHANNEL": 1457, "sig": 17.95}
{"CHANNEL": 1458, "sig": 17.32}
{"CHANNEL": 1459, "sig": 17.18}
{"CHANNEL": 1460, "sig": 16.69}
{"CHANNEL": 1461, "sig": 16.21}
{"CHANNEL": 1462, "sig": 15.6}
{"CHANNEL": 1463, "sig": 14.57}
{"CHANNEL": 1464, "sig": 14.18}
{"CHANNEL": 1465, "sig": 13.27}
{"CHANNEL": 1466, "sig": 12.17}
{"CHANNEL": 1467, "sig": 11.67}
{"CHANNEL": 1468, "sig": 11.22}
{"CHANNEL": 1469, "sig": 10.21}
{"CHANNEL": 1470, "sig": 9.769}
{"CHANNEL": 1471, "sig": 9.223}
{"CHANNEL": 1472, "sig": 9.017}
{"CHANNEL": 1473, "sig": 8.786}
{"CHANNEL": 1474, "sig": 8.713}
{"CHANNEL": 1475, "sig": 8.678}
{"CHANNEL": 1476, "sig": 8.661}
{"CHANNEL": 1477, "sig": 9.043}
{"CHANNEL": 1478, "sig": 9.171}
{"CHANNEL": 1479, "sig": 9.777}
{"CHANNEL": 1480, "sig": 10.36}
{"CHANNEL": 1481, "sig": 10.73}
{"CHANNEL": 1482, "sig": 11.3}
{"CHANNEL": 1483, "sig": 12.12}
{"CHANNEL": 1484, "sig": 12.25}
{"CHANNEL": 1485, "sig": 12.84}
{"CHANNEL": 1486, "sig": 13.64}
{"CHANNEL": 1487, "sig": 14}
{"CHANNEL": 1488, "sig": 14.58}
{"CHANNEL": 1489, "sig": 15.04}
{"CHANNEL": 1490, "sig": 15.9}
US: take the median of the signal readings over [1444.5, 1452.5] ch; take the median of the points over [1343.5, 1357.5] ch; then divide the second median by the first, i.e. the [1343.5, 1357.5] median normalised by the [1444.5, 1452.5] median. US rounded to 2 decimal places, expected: 0.58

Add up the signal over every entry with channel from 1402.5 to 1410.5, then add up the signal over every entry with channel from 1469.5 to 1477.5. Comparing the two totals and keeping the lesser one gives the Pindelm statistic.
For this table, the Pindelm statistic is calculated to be 72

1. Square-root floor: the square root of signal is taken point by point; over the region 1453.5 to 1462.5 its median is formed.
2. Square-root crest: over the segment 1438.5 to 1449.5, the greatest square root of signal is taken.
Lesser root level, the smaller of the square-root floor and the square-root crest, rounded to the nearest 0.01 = 4.16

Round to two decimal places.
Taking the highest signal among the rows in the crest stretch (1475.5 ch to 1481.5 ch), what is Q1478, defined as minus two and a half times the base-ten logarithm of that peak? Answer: -2.58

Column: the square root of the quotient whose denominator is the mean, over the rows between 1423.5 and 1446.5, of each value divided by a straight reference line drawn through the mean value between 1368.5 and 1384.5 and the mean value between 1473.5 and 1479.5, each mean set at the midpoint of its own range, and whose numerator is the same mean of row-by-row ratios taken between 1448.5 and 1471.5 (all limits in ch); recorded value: 0.94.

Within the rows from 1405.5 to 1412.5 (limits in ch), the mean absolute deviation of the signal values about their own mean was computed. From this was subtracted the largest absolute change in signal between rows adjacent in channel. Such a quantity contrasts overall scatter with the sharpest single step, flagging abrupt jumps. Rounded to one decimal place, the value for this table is -0.8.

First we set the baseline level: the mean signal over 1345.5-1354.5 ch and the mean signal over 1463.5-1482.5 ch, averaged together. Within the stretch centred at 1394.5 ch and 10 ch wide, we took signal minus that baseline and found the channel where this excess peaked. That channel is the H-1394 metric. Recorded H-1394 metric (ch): 1399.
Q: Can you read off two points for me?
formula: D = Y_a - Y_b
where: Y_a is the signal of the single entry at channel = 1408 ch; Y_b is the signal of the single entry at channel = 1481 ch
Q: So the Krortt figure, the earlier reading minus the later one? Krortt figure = 12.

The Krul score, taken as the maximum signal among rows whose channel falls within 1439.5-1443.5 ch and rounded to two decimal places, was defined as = 21.86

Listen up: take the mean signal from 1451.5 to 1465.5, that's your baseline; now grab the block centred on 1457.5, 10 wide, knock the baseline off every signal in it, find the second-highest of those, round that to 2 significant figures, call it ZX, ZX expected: 1.9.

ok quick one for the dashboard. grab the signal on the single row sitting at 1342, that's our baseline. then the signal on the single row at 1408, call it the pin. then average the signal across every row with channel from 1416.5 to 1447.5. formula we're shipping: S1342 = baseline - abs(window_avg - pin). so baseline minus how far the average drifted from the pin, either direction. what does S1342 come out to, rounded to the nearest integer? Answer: 7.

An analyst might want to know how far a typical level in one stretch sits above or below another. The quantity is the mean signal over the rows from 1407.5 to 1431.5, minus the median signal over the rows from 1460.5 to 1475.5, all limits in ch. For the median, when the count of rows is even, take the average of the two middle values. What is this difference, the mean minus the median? 11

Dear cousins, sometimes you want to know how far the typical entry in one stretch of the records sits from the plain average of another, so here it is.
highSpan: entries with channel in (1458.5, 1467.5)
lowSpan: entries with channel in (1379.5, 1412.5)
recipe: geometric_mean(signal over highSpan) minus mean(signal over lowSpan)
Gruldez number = -8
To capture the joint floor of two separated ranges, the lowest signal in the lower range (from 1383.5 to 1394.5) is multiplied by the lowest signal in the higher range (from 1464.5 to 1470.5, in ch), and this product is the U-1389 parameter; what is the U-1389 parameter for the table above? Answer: 213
